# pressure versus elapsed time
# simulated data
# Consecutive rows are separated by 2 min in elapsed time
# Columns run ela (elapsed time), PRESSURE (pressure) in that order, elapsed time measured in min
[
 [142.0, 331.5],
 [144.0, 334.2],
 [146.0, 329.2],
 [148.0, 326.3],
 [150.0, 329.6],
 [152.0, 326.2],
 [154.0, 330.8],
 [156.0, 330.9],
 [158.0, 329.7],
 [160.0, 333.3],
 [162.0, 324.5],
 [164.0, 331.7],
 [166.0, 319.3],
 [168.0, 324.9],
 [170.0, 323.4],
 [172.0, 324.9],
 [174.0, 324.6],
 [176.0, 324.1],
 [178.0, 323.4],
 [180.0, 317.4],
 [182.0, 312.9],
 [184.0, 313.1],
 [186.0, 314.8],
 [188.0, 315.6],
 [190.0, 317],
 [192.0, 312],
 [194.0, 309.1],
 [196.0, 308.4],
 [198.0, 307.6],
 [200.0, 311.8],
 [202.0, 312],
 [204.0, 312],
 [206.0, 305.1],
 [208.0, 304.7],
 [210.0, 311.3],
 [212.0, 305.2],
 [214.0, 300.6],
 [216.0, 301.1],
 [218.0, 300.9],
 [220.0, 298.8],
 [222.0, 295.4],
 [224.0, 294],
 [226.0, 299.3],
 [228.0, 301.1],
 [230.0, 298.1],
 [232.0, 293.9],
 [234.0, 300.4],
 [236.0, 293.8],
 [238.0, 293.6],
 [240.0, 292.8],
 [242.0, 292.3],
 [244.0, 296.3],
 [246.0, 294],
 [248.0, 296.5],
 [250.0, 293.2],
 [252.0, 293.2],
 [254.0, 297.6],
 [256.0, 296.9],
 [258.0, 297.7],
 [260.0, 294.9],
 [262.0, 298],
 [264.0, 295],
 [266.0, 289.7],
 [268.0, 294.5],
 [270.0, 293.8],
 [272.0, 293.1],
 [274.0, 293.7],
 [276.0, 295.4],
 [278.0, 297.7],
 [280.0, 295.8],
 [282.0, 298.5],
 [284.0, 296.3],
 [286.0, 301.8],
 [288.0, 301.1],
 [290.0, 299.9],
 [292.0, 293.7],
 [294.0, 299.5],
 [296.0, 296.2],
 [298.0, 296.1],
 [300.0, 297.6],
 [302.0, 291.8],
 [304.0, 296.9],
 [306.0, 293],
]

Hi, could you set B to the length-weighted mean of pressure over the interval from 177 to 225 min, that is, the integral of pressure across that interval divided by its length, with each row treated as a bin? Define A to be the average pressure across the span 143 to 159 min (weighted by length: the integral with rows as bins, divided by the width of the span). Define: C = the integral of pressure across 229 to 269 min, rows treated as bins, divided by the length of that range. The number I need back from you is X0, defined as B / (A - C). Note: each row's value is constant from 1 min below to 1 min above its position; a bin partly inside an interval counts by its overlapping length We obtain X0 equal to 9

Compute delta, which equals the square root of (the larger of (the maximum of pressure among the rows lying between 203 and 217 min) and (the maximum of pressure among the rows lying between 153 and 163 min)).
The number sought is 18.3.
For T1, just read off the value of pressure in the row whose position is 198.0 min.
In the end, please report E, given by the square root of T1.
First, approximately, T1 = 307.6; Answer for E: 17.5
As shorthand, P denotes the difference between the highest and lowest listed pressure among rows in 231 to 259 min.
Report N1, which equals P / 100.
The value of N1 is 0.08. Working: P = 8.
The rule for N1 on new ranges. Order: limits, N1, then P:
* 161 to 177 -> 0.12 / 12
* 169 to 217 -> 0.24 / 24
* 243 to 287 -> 0.12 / 12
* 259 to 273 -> 0.08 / 8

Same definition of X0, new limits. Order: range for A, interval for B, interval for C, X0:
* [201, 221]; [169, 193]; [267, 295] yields 38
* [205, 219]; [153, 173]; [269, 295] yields 46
